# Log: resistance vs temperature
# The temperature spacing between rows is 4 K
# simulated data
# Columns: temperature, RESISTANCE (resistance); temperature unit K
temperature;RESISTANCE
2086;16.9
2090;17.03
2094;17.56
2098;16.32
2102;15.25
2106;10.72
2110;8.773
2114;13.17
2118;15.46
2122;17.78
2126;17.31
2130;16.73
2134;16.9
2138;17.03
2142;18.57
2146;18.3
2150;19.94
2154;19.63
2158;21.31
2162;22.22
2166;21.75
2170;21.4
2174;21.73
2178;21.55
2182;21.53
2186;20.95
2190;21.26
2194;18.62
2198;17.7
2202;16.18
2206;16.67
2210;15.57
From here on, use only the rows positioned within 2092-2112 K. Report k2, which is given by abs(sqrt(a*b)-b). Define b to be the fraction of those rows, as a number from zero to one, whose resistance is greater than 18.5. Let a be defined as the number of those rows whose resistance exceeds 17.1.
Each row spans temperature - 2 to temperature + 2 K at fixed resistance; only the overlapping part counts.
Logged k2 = 0.0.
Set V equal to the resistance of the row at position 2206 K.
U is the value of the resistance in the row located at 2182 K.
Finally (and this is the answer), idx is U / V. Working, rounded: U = 21.53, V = 16.67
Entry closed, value 1.29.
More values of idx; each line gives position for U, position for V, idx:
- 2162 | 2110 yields 2.53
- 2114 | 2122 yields 0.74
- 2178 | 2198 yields 1.22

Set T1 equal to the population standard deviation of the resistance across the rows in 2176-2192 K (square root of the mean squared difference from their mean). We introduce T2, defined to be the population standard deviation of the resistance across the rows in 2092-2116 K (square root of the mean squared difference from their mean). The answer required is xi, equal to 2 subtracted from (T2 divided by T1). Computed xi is 10.7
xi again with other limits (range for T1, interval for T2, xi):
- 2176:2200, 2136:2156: -1.3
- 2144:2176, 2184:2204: -0.5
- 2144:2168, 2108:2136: 0.2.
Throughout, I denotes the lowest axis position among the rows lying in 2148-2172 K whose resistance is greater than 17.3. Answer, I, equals 2150 K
